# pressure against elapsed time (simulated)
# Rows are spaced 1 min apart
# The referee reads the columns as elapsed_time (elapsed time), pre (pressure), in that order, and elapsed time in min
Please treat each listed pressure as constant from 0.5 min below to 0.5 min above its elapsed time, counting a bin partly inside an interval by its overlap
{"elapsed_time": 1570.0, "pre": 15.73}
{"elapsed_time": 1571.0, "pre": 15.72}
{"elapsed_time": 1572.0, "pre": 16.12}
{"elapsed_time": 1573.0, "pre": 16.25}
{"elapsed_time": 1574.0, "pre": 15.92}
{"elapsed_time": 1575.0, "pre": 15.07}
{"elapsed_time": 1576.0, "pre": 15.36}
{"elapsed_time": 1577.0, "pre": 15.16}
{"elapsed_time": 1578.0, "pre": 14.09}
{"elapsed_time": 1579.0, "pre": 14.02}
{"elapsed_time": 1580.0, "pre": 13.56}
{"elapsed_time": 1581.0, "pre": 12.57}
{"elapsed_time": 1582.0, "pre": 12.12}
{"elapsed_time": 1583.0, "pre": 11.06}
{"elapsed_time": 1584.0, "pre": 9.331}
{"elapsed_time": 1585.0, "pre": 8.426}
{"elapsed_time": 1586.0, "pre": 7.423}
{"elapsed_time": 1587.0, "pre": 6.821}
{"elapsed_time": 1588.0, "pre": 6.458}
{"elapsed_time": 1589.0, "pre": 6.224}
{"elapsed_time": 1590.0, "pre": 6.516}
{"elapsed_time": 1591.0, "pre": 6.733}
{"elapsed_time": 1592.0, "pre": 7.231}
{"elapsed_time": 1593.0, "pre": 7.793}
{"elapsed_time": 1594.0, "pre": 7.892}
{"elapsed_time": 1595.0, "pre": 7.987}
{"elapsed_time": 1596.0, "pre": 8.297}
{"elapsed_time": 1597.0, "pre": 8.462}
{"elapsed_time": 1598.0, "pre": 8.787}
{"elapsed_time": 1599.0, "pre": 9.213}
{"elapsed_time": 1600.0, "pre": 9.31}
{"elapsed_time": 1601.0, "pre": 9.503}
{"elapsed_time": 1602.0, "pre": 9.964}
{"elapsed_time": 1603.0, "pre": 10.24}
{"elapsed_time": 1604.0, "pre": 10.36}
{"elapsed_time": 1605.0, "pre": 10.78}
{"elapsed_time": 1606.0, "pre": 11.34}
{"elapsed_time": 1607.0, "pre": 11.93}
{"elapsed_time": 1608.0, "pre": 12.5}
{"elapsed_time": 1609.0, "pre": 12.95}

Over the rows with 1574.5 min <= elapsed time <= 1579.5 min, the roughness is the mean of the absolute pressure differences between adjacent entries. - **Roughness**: 0.41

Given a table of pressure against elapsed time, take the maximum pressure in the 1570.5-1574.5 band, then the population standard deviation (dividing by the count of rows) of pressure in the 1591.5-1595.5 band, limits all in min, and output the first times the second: 4.8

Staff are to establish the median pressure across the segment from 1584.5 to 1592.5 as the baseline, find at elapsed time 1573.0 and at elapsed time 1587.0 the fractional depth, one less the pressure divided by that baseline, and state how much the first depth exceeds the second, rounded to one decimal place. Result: -1.4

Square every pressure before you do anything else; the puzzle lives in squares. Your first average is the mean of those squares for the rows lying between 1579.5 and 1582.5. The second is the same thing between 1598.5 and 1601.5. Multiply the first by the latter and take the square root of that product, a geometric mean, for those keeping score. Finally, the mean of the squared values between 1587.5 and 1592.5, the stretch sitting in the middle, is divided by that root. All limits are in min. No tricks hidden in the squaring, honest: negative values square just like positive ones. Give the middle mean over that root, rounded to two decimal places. 0.37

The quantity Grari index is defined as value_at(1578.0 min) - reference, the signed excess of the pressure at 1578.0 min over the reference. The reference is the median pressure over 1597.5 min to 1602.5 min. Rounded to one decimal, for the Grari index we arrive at 4.8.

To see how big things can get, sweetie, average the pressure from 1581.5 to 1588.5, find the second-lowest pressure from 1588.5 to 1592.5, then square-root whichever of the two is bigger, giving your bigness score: 2.97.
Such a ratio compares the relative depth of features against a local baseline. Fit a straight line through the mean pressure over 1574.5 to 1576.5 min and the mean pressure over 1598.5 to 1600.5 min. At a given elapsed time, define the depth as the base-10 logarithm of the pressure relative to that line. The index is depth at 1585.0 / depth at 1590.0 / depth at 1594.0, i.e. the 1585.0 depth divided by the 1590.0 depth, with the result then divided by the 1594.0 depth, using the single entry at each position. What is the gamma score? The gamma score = -5.7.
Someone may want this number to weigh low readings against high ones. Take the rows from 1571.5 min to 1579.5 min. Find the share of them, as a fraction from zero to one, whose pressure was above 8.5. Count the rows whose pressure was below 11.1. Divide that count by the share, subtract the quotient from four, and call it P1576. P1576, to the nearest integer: 4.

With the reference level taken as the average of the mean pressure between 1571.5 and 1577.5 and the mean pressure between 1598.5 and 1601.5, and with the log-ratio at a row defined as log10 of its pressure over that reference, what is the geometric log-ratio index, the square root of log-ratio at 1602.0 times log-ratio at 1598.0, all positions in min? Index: 0.12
